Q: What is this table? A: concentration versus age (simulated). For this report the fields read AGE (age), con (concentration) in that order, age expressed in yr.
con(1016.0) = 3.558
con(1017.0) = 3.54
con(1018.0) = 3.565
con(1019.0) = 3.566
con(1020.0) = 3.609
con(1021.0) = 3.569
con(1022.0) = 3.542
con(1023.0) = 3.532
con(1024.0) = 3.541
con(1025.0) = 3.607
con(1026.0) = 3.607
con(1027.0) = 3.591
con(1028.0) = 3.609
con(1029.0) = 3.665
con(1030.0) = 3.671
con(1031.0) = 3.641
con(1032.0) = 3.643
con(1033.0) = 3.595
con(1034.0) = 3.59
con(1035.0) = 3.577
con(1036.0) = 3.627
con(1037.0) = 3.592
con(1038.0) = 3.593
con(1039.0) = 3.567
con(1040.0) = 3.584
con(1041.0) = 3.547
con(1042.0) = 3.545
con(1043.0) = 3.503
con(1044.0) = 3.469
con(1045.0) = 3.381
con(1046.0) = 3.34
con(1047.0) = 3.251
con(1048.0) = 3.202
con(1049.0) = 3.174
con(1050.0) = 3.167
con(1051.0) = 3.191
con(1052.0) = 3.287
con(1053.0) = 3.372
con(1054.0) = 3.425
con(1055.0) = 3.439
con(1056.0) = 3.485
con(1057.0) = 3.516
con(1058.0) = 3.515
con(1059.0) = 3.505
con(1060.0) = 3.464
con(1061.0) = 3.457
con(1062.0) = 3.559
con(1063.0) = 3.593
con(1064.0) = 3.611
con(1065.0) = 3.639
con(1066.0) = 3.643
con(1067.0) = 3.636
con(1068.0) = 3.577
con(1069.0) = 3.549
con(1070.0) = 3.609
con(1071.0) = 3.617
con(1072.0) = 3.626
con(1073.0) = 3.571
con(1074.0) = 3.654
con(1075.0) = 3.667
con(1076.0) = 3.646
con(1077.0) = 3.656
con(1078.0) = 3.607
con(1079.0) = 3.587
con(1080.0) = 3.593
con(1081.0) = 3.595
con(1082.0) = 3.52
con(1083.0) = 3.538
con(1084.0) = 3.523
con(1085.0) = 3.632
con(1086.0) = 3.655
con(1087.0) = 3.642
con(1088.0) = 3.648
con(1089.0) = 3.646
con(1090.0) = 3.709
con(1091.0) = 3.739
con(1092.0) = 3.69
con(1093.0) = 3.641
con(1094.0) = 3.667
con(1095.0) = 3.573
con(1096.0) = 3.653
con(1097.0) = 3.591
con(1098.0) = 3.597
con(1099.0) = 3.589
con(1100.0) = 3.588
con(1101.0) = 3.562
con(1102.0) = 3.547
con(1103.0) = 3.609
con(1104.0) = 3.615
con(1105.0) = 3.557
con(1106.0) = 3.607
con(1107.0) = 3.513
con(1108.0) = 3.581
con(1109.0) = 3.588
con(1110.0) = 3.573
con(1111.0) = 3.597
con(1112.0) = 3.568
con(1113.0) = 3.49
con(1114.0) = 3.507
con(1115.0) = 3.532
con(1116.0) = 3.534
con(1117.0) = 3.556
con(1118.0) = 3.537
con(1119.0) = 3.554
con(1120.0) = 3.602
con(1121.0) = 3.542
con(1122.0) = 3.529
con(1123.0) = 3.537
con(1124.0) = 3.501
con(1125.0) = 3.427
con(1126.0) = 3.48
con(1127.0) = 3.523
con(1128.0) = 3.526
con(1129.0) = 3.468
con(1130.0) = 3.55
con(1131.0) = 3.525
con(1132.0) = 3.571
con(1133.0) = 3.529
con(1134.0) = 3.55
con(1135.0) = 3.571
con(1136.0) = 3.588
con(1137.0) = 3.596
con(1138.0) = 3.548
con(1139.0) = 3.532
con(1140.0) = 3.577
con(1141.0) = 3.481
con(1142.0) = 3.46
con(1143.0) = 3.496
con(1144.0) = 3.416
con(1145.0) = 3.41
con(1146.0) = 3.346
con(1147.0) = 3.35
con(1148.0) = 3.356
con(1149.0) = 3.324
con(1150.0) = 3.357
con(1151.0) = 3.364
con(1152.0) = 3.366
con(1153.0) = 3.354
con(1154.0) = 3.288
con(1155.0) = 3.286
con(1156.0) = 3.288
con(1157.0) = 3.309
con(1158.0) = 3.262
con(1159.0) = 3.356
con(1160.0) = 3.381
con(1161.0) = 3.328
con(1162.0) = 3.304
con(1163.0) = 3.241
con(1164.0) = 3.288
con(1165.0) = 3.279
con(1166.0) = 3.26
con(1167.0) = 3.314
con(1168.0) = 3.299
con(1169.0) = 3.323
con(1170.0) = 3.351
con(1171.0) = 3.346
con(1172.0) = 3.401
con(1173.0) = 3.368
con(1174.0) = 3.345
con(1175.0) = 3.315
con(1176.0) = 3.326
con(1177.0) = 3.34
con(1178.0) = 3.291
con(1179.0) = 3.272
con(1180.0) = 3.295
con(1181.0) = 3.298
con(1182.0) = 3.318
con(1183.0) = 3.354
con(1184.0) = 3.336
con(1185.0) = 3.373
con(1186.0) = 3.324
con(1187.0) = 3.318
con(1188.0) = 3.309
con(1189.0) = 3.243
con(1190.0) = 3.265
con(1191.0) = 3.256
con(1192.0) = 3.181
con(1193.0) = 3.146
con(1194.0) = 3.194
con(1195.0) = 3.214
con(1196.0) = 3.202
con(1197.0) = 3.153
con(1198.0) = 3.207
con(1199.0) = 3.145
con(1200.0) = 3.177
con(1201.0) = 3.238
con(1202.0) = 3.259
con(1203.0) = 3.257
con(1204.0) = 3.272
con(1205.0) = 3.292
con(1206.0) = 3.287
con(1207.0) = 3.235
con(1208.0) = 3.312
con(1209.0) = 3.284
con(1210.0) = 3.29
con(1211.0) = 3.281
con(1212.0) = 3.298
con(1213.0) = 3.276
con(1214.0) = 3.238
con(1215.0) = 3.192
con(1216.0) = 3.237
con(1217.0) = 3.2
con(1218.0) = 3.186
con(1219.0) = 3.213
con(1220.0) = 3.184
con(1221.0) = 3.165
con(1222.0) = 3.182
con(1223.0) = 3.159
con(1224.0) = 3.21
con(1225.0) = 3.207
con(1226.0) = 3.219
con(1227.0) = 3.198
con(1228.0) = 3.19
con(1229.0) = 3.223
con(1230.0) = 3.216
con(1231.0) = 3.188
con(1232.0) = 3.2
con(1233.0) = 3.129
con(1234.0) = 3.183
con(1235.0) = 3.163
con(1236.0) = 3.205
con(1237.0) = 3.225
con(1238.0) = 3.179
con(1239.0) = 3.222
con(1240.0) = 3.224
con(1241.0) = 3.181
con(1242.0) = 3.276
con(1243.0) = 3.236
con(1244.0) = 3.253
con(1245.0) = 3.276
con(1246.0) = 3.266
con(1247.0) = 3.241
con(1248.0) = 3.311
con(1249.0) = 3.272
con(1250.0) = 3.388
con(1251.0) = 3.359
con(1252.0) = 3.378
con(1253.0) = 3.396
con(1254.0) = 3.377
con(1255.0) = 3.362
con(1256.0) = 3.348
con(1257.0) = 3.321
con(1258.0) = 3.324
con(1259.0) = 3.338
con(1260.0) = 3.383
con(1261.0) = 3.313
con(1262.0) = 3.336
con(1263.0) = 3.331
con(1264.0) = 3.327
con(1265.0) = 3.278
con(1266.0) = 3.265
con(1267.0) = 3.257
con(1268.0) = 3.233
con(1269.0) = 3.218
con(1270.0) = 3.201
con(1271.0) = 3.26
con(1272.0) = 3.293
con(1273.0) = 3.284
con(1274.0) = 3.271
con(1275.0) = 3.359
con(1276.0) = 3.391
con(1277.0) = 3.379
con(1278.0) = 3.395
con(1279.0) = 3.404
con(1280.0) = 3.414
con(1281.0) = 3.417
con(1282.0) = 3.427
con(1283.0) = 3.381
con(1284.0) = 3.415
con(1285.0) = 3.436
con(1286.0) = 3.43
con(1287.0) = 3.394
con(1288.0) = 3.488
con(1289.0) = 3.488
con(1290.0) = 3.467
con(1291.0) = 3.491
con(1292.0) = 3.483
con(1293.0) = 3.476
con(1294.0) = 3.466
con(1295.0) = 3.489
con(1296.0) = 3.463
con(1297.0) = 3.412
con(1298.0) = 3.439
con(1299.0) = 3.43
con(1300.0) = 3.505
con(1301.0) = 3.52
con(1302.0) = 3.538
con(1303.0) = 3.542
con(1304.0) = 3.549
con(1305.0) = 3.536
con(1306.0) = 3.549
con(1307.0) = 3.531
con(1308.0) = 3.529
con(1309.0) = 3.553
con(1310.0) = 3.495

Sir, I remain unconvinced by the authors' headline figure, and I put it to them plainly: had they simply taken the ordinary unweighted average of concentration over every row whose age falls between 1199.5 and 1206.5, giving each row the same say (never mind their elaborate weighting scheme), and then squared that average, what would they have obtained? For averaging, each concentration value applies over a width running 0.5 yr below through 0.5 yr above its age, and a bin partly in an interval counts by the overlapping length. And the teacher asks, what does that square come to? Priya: 10.6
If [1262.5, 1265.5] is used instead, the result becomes 11.0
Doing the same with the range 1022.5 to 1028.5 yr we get 12.8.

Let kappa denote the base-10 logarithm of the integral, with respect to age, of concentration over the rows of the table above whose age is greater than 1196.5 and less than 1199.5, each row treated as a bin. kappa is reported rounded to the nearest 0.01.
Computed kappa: 0.98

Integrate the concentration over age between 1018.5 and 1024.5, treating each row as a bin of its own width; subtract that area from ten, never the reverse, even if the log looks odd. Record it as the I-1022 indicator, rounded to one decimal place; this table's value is -11.4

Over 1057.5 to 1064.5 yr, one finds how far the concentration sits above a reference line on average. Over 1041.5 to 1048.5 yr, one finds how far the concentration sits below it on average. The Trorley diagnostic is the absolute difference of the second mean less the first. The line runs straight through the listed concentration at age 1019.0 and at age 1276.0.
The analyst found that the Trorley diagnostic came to 0.17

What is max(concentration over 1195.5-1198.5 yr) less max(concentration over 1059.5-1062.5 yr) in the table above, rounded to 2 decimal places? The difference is -0.35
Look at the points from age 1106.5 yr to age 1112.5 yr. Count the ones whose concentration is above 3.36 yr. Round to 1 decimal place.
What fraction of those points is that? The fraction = 1.0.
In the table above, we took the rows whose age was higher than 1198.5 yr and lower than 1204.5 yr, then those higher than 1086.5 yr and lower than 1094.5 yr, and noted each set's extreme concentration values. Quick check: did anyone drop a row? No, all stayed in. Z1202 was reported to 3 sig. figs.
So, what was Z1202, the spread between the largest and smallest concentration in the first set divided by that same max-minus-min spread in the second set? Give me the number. 1.30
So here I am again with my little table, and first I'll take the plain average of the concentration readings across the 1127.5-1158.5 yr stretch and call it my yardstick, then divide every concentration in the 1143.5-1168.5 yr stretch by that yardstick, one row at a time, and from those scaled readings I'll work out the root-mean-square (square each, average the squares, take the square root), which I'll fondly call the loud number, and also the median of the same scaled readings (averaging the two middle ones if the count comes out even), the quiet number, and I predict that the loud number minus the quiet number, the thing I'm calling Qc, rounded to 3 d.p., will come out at 0.000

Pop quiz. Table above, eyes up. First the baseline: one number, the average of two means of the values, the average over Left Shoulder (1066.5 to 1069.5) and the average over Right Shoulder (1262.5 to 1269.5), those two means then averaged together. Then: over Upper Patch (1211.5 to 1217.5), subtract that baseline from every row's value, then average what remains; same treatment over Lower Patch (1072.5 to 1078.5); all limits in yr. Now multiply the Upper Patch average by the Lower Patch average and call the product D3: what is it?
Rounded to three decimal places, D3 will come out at -0.039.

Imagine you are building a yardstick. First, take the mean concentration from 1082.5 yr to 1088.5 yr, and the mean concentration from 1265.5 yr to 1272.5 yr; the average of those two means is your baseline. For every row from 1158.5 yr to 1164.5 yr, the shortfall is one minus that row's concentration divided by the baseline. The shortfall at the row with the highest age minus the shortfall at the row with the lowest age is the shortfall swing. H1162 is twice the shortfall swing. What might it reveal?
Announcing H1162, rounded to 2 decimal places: 0.04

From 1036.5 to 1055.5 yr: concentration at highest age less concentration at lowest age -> -0.15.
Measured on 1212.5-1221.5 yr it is -0.11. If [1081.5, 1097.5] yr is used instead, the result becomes 0.07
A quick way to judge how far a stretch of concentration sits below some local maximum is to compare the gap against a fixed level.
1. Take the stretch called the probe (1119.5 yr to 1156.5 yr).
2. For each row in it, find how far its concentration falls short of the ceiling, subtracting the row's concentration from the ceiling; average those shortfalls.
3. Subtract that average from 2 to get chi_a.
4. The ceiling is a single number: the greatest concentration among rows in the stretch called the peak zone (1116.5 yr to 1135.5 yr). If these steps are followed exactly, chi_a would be 1.86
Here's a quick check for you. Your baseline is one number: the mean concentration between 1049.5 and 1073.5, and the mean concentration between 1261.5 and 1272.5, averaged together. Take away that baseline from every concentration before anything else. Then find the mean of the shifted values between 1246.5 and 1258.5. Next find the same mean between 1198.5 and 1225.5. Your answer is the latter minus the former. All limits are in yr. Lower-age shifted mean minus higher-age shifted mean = -0.11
